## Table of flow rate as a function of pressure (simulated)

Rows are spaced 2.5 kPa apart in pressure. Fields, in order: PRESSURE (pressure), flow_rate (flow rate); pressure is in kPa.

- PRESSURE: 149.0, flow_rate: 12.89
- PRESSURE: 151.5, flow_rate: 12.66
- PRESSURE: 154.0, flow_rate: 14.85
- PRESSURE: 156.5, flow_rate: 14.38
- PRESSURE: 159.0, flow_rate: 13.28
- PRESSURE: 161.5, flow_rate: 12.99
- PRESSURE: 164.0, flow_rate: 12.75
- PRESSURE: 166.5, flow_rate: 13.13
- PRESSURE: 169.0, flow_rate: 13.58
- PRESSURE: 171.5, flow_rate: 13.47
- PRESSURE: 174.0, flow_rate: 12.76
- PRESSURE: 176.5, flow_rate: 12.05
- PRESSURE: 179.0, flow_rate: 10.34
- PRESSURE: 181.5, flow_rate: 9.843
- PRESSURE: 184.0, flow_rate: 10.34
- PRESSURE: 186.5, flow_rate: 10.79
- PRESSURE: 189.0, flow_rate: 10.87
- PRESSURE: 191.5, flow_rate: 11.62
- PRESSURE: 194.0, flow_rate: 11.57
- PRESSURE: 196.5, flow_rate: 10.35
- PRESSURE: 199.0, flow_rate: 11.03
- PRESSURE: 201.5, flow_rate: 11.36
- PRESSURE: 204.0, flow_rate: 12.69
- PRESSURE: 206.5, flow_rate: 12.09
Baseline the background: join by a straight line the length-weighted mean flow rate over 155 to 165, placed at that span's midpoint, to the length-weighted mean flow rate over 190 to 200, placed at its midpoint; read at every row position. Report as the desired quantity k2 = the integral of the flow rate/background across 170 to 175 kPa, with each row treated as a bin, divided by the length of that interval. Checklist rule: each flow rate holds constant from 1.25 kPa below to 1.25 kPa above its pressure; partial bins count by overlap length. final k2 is 1.044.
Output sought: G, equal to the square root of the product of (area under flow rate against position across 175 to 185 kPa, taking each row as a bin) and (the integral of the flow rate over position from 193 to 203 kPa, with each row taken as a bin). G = 109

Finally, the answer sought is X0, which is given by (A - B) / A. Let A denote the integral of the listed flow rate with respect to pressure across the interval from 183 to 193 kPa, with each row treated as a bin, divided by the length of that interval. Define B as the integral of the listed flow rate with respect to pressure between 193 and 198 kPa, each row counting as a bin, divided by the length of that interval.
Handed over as 0.0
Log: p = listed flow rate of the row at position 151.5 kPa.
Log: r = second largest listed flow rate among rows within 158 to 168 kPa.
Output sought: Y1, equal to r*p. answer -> 166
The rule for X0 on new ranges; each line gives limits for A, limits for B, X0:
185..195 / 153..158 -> -0.3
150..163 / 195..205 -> 0.2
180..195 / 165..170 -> -0.2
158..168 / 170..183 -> 0.1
